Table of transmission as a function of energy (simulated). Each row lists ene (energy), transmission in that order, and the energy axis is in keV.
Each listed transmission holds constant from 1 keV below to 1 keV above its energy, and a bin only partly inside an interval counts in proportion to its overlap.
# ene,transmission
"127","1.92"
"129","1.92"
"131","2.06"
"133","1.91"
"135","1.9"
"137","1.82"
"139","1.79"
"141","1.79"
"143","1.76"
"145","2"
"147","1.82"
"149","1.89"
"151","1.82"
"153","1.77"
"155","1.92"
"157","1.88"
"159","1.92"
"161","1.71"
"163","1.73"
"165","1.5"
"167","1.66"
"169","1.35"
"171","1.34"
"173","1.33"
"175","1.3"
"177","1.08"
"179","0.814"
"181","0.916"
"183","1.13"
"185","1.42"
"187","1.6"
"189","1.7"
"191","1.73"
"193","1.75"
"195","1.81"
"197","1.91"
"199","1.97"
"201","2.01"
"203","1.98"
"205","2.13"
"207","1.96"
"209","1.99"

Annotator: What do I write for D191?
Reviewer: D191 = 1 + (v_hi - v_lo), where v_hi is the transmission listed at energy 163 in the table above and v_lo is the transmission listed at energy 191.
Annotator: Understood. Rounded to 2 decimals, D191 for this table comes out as 1.00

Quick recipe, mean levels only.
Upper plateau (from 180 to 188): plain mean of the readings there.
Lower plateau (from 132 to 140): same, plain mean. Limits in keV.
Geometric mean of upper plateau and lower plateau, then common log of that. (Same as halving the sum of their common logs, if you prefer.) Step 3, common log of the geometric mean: 0.185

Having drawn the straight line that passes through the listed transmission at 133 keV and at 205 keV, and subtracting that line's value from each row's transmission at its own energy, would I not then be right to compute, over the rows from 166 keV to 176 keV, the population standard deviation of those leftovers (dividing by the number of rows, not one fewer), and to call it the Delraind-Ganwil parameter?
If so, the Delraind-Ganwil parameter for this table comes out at 0.14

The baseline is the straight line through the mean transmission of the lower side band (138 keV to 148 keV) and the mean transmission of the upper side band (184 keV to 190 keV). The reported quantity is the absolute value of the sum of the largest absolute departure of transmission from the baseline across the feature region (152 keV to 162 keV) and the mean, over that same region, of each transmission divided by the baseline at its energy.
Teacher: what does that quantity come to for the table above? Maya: 1.23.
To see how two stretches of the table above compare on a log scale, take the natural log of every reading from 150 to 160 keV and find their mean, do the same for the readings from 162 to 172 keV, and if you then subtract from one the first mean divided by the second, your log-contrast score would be -0.5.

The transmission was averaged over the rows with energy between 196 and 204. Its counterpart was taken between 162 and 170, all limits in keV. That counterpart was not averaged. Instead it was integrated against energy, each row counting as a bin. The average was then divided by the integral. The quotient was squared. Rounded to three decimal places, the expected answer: 0.025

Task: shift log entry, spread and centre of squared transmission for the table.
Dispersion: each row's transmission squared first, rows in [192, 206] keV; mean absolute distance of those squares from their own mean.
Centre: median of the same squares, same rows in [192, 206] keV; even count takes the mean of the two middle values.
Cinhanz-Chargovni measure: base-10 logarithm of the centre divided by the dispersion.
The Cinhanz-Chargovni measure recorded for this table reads 1.0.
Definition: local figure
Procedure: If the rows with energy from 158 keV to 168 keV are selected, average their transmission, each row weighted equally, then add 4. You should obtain 5.70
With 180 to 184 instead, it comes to 5.02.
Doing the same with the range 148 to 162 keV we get 5.84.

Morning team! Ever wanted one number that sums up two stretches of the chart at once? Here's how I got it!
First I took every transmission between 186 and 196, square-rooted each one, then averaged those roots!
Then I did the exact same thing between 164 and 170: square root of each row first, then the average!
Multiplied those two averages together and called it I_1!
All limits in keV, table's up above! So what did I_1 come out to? 1.61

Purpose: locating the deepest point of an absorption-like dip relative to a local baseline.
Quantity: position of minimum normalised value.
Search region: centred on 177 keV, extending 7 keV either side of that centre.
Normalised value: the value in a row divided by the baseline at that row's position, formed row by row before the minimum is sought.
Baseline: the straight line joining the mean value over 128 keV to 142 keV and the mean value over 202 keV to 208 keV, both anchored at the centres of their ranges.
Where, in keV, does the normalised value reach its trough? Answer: 179 keV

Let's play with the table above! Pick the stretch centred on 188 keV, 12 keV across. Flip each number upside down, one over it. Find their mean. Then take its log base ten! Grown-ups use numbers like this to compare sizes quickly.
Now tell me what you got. -0.181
